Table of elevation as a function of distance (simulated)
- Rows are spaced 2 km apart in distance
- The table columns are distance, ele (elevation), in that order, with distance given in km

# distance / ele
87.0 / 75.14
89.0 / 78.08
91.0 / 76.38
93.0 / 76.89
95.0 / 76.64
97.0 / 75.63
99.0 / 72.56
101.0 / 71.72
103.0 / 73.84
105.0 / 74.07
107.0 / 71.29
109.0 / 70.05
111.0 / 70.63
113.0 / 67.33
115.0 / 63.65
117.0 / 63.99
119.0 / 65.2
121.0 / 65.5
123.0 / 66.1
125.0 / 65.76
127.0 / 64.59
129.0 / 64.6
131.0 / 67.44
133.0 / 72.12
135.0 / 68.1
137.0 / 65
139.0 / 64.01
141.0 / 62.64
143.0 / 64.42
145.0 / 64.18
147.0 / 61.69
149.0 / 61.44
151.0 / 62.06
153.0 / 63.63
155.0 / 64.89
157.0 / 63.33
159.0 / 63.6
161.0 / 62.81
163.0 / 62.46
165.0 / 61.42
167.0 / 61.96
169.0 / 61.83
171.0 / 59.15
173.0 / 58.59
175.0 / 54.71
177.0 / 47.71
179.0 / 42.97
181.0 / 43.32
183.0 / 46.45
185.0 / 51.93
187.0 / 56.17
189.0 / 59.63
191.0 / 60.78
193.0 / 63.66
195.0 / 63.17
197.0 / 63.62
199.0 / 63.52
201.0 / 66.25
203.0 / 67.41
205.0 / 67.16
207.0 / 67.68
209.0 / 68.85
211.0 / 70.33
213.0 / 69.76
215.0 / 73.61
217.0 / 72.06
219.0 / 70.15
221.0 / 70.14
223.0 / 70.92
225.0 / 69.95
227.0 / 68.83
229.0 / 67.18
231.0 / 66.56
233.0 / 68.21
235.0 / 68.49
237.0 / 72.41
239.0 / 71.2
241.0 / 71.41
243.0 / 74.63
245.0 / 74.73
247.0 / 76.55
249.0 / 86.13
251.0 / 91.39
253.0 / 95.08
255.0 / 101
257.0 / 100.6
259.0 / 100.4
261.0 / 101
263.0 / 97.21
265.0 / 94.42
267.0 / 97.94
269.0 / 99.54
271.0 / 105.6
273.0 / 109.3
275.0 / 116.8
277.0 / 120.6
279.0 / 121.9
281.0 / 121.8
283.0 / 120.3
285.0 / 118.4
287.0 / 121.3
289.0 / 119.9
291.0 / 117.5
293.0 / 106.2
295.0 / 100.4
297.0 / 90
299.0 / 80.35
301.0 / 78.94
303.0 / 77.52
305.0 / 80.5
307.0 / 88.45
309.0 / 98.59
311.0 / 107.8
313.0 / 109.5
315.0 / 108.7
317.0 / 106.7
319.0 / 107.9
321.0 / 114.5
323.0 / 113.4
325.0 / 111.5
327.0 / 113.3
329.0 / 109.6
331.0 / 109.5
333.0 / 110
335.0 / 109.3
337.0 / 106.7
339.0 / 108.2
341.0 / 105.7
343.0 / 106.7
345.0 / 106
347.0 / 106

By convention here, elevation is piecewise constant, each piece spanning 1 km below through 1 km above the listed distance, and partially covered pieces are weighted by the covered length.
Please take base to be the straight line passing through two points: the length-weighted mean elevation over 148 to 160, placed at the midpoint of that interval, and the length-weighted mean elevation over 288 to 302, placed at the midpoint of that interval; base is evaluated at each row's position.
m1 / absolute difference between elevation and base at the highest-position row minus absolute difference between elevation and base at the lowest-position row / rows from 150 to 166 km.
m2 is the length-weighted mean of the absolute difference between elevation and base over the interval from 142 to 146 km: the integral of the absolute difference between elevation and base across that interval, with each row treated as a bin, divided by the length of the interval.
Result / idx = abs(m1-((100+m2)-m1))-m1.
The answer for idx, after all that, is 91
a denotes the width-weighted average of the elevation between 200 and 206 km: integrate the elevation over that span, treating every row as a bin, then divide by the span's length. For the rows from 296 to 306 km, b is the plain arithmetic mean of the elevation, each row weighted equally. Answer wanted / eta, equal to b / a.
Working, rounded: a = 67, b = 81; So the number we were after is 1.2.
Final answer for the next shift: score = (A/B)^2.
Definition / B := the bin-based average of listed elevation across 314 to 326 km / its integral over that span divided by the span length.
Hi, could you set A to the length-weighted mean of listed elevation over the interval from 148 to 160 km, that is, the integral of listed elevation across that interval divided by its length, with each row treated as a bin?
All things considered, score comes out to 0.3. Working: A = 63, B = 110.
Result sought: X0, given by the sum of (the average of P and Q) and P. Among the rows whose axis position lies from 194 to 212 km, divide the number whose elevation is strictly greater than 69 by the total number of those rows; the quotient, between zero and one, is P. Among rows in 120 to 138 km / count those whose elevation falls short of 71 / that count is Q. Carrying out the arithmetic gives 4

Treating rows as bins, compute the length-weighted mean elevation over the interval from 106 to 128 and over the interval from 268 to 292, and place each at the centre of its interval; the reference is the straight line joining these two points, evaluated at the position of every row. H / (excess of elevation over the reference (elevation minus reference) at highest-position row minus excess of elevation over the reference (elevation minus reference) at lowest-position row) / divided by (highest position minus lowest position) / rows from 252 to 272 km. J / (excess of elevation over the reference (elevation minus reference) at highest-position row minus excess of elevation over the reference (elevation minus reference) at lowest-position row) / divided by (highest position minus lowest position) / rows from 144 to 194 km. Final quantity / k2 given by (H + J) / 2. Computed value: 0.0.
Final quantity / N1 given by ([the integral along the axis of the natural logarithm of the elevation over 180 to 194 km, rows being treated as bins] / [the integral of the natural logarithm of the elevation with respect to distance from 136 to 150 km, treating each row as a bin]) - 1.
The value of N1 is -0.038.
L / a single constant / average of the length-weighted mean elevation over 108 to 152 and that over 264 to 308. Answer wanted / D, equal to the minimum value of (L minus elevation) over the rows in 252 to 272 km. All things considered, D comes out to -21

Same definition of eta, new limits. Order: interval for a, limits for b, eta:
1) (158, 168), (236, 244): 1.2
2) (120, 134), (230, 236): 1.0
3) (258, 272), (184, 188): 0.5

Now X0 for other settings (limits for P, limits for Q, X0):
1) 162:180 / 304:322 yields 0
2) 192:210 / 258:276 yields 0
